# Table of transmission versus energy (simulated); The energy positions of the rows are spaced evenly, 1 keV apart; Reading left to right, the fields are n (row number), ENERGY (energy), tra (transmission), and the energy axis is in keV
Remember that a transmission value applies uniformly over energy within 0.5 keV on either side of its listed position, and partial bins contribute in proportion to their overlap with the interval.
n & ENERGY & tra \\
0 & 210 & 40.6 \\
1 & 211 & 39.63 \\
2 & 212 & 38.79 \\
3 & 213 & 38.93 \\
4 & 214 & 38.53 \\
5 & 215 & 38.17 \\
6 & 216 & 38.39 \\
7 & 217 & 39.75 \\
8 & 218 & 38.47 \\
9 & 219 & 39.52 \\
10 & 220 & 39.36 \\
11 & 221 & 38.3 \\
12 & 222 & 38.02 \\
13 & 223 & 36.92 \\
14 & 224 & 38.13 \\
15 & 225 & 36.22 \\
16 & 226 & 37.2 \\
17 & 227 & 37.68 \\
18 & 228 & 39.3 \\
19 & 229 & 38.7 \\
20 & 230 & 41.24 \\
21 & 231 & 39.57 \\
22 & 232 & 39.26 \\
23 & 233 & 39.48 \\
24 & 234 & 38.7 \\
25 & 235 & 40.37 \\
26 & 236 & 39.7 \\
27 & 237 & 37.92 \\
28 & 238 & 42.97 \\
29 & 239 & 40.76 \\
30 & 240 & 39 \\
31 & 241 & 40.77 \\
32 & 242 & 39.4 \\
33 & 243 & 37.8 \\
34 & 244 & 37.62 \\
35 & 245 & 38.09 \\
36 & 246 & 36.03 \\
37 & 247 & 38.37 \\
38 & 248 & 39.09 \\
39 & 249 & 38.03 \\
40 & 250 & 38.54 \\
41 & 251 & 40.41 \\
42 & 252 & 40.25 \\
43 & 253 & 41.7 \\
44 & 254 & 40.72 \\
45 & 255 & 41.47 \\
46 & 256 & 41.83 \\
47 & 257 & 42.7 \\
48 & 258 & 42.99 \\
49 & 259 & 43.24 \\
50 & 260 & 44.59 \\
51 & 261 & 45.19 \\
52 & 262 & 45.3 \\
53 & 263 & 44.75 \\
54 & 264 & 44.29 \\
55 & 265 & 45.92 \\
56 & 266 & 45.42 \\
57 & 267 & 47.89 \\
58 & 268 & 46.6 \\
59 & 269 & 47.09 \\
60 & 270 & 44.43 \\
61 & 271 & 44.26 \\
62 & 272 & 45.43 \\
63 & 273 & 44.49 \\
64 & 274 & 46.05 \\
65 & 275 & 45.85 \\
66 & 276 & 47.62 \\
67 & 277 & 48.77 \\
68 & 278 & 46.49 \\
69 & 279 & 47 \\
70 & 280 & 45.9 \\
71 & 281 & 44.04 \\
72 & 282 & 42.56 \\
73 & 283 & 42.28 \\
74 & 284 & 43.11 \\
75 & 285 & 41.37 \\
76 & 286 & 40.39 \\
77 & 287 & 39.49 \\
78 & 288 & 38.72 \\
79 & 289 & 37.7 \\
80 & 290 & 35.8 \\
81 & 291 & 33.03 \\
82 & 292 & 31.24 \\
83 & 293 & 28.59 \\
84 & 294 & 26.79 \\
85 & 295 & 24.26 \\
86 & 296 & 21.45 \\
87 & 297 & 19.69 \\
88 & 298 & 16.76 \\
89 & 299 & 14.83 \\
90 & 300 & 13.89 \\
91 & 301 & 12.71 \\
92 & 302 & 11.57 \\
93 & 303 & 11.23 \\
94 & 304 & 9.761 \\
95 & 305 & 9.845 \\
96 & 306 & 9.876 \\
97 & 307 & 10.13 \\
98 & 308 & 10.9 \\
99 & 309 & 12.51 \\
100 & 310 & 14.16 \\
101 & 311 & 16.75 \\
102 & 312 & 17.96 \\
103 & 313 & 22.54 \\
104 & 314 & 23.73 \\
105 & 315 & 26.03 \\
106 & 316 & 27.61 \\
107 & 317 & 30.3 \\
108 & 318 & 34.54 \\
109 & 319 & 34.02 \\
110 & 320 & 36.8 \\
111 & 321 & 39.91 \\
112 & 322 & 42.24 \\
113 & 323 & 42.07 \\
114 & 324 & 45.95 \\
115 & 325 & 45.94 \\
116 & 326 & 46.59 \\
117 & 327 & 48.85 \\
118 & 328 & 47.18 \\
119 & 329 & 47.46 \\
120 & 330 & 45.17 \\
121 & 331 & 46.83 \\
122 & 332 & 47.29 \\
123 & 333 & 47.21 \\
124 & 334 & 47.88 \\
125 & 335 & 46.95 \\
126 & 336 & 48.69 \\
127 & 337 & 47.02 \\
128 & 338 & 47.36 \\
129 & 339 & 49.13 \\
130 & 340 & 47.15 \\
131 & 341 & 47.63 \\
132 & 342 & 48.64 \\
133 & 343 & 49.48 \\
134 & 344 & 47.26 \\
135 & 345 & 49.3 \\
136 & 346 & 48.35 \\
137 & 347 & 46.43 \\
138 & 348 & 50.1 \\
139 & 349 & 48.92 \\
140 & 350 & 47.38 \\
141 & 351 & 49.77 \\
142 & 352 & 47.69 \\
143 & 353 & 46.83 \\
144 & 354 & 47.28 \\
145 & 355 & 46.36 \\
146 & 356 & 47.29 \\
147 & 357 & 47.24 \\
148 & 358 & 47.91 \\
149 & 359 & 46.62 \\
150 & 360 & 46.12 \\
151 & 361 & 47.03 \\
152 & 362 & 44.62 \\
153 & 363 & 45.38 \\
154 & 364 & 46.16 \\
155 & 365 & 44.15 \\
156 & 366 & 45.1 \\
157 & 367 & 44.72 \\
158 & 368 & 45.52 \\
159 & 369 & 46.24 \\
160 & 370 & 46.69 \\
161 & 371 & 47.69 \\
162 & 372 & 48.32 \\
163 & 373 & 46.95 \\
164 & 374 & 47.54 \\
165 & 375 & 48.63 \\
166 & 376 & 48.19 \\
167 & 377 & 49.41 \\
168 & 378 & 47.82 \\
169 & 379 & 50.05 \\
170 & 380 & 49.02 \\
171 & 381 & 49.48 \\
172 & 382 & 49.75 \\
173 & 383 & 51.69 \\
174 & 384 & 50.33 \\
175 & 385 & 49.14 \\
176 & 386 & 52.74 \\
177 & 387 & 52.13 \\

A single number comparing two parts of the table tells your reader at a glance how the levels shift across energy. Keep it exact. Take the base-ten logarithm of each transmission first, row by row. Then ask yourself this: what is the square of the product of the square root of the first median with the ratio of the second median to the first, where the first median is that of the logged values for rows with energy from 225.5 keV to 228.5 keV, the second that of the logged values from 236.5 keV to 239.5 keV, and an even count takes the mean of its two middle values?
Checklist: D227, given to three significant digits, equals 1.65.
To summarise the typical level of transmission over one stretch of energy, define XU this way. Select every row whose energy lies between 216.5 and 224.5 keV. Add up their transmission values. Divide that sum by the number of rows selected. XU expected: 38.6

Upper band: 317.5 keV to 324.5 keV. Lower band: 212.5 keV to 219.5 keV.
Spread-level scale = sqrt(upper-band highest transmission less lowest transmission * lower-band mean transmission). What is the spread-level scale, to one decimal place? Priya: 21.5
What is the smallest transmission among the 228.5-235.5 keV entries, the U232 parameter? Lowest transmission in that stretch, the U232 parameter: 38.7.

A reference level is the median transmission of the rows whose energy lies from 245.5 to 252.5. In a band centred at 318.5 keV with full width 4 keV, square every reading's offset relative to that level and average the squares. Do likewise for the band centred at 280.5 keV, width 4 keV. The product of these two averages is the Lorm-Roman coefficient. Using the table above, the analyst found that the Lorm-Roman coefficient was 1155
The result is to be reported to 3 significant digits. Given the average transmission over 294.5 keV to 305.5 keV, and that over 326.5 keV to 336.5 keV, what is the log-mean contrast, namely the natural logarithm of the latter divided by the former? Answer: 1.14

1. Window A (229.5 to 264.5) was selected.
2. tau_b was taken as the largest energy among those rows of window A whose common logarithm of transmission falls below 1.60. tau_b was 250 keV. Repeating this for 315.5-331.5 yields 320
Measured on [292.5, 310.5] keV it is 310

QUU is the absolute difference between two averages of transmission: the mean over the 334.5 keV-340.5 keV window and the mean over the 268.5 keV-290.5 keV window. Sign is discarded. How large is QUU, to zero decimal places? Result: 4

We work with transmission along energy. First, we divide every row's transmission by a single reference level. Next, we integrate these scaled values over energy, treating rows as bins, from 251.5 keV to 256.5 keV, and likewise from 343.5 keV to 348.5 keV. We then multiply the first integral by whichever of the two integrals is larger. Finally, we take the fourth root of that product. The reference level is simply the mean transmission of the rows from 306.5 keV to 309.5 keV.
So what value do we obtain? 4.47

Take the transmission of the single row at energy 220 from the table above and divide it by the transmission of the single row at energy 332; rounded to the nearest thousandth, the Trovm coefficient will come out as 0.832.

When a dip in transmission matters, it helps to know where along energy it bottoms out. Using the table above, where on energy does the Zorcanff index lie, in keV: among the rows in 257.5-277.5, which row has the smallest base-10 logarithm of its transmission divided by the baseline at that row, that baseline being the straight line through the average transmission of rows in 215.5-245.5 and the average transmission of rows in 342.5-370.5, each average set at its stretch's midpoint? 258 keV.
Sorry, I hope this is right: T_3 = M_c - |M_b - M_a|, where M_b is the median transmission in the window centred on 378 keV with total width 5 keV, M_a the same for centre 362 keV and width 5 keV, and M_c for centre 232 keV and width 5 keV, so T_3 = 37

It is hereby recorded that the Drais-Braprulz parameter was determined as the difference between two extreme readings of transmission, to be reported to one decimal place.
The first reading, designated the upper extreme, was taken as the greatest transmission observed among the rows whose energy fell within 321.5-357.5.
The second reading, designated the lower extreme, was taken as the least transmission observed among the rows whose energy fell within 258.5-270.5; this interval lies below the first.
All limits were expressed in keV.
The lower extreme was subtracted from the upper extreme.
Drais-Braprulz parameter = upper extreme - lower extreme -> 6.9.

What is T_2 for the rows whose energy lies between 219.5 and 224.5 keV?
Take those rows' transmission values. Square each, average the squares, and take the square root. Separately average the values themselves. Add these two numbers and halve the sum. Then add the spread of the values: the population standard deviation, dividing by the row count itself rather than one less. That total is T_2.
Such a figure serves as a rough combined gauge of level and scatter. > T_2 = 38.9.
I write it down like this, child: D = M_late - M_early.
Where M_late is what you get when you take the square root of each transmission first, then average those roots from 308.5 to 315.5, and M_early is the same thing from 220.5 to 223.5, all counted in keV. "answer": -1.8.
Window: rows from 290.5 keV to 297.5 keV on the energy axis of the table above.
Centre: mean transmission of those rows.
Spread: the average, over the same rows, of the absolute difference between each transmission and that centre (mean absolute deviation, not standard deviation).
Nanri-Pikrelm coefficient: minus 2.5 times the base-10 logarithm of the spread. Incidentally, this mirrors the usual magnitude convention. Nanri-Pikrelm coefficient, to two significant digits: -1.5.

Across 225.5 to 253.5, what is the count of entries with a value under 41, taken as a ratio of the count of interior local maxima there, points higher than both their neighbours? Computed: 2.8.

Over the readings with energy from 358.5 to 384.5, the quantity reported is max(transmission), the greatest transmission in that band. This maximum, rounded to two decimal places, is 51.69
